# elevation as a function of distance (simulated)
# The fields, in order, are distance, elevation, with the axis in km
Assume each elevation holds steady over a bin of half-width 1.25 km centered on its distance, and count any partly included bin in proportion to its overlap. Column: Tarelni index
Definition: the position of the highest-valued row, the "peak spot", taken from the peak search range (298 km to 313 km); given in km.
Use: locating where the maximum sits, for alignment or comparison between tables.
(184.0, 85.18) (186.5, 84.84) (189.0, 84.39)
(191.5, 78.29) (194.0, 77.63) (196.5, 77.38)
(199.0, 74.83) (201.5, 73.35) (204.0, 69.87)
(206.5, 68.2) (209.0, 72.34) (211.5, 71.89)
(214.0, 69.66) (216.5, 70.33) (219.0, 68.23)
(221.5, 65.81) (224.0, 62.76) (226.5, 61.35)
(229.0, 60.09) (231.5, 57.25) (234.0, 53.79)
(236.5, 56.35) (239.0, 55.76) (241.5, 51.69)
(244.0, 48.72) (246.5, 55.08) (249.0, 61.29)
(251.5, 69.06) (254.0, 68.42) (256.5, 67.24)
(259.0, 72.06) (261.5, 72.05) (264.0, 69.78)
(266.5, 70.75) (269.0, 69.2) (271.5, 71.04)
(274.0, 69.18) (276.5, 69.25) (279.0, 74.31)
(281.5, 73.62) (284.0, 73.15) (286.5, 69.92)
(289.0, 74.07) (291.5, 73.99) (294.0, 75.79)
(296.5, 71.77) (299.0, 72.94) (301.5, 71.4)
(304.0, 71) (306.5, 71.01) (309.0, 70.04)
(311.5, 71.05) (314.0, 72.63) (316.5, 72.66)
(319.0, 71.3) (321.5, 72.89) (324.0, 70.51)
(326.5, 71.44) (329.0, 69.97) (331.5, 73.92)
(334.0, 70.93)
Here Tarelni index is 299.0 km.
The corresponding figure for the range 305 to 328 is 321.5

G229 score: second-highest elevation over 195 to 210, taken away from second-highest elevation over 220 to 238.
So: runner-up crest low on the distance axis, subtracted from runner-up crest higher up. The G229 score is -12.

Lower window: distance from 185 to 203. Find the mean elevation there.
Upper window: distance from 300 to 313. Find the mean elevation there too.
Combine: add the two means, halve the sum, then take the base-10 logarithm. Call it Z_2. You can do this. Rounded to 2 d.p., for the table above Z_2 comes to 1.87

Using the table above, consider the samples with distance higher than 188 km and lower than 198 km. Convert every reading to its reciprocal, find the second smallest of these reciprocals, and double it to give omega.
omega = 0.0255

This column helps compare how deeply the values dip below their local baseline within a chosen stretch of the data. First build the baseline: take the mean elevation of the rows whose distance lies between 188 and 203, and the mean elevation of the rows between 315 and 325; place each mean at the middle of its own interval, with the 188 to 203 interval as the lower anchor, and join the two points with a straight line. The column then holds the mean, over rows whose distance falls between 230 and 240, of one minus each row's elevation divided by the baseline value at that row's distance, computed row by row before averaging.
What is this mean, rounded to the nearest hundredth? 0.26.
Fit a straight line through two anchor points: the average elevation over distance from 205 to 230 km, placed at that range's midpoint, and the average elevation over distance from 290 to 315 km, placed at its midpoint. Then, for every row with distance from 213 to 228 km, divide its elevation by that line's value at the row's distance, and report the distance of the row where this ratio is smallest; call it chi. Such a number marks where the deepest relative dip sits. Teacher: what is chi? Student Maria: 226.5 km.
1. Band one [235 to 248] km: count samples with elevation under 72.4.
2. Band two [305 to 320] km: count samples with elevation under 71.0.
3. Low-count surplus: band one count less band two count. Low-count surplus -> 4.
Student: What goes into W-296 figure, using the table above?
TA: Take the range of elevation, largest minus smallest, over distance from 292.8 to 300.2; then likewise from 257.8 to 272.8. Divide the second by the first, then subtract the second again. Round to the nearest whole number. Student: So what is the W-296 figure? -2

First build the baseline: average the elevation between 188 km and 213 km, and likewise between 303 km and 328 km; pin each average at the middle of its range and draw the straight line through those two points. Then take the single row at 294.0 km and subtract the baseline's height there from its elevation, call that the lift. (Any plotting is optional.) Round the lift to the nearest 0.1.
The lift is 3.7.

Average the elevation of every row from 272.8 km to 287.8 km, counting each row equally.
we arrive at 71.6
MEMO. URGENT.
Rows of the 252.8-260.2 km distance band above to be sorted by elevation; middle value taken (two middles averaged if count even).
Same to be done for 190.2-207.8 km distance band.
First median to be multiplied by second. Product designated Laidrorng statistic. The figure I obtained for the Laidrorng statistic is 5120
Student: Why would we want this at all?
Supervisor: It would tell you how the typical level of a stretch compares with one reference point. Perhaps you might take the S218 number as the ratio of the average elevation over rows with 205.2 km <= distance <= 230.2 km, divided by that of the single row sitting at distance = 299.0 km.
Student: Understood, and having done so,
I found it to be 0.92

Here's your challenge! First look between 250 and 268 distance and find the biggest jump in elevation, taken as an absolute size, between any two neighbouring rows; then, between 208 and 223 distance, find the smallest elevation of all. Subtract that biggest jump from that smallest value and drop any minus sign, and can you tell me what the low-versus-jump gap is 61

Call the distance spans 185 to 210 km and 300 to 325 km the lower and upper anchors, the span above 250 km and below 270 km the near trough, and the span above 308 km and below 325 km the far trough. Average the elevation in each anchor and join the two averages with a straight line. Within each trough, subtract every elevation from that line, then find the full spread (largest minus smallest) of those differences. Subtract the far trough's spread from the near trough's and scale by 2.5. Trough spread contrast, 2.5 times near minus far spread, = 4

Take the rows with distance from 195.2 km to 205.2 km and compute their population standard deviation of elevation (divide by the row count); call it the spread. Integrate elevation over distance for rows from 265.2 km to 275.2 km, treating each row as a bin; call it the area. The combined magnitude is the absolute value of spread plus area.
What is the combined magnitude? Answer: 703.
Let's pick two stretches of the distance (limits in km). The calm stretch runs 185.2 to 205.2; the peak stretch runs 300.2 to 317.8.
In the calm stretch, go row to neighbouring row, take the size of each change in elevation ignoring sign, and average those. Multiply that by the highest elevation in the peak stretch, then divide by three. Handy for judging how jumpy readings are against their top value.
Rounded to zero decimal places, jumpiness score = 52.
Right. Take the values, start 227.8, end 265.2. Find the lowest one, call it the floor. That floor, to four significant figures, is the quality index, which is 48.72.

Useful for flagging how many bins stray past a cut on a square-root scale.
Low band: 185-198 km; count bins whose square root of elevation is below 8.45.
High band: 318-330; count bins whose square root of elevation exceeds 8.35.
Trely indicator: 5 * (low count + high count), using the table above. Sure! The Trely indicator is 25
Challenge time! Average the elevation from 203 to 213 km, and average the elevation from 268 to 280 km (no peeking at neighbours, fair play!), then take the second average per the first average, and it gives 1.00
